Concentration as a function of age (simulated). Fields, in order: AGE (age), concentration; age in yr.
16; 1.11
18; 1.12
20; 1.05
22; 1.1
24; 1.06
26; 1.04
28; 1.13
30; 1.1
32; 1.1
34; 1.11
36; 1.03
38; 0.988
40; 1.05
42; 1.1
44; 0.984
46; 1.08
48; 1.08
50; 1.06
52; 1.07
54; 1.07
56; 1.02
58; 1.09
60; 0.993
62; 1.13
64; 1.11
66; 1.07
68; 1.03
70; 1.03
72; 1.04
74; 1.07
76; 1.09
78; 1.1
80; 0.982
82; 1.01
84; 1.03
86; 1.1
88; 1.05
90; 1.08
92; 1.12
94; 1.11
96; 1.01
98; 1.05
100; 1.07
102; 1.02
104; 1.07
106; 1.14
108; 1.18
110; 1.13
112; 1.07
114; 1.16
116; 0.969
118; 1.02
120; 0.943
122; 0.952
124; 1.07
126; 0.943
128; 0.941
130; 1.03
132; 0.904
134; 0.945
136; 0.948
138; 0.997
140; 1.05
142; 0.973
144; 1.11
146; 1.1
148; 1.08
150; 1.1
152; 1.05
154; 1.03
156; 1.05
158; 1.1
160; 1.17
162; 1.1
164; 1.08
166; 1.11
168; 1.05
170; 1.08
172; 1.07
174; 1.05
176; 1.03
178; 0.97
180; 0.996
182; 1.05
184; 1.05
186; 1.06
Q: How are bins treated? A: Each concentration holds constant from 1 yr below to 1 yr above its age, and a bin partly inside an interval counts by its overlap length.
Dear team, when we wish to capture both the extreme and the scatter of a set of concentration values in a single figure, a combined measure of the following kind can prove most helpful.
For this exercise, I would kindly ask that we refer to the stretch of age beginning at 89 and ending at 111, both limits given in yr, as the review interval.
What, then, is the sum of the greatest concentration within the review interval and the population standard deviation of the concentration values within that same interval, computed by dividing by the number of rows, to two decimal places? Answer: 1.23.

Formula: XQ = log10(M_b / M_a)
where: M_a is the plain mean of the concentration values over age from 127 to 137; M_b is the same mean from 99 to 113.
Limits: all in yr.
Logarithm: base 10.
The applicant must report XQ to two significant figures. 0.061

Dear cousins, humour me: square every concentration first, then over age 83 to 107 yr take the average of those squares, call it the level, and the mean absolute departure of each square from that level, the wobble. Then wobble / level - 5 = -4.94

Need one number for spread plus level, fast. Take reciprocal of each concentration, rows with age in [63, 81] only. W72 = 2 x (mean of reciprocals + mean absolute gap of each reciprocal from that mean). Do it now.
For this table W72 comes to 1.95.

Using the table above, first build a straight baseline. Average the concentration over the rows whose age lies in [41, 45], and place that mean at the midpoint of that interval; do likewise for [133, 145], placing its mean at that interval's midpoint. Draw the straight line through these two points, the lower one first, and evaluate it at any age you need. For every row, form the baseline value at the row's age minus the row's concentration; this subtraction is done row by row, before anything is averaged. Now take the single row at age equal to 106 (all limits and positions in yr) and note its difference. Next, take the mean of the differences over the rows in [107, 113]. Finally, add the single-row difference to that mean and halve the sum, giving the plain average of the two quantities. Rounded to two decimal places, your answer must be -0.12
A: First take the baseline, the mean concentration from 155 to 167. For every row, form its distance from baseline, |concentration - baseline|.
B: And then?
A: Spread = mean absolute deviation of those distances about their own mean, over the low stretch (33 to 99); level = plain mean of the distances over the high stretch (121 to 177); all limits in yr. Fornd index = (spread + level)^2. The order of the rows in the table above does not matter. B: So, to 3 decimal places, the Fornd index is 0.010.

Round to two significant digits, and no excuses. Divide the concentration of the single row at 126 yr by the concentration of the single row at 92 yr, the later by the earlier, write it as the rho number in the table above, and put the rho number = 0.84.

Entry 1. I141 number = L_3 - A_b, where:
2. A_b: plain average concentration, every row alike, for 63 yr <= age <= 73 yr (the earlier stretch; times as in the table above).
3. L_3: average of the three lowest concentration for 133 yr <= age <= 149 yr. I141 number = -0.10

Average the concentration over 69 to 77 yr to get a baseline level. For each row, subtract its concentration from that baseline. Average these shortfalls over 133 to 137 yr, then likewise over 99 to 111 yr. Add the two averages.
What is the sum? 0.07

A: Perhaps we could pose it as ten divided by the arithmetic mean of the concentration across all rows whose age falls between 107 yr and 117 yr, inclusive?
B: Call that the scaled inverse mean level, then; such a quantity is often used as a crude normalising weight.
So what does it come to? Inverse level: 9.1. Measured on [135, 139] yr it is 10.3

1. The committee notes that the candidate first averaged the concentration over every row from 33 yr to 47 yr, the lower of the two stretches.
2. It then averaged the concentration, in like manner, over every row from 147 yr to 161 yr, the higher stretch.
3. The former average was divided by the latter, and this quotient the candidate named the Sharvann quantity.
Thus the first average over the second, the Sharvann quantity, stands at 0.97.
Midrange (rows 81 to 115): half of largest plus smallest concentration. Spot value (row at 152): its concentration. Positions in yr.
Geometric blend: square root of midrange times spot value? 1.07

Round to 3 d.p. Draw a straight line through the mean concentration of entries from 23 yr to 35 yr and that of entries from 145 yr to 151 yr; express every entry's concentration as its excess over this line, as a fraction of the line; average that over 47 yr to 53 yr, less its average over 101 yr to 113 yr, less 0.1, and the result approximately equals -0.128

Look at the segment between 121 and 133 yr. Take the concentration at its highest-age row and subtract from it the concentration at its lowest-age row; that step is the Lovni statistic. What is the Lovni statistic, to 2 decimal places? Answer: -0.05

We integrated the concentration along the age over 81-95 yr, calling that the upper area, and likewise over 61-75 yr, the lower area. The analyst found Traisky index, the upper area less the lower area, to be 0.0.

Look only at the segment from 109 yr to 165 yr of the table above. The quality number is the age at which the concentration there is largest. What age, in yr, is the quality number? 160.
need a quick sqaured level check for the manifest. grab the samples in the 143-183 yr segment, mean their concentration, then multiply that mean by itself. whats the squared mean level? 1.14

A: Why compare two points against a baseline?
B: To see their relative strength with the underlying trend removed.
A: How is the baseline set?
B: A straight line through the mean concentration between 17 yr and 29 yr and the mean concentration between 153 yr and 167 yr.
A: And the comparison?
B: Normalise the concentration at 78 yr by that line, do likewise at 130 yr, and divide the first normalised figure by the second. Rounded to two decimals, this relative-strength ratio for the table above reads 1.07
